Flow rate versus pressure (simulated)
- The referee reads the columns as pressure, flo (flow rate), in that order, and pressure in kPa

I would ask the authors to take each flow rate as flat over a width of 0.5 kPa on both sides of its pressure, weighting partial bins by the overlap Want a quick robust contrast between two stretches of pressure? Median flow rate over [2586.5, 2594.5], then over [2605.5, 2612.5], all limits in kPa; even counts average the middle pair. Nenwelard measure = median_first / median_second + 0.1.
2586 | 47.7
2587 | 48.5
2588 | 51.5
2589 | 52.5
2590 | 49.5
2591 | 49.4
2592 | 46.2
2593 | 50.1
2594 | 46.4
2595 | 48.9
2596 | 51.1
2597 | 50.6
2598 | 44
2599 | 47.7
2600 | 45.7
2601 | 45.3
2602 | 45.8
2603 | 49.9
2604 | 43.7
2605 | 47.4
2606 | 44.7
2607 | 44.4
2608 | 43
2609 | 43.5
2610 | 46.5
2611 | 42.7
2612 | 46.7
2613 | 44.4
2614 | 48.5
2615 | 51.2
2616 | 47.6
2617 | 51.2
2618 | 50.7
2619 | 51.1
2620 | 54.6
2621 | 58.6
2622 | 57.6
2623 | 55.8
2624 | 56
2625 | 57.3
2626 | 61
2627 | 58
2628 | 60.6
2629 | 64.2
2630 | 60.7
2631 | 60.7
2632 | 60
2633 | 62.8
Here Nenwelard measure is 1.21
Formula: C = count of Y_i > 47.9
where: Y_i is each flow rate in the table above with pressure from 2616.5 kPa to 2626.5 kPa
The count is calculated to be 10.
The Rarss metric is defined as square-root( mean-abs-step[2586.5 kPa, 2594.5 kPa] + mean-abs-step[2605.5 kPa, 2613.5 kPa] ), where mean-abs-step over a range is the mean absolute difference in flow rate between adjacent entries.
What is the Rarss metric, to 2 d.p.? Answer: 2.18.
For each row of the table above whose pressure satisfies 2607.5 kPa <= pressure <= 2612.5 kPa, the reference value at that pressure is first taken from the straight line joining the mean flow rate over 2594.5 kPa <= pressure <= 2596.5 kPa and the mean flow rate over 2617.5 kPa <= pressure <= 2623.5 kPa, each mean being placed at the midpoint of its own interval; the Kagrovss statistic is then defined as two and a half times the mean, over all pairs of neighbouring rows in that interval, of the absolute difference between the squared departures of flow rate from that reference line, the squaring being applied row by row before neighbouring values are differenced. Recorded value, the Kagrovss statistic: 111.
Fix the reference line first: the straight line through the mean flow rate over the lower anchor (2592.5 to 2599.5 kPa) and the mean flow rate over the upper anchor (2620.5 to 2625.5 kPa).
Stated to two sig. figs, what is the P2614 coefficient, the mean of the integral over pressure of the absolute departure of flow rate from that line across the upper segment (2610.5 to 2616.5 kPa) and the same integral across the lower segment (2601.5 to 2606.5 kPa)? 33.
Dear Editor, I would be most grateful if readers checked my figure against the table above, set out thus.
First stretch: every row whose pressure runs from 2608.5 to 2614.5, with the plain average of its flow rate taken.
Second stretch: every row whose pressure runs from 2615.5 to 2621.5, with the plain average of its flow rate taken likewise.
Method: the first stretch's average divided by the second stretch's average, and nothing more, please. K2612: 0.87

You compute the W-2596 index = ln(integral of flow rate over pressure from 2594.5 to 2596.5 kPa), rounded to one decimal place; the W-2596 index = 4.6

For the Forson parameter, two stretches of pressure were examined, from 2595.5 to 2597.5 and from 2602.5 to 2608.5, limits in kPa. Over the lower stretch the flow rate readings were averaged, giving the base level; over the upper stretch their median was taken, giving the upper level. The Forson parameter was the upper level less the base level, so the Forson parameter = -6.3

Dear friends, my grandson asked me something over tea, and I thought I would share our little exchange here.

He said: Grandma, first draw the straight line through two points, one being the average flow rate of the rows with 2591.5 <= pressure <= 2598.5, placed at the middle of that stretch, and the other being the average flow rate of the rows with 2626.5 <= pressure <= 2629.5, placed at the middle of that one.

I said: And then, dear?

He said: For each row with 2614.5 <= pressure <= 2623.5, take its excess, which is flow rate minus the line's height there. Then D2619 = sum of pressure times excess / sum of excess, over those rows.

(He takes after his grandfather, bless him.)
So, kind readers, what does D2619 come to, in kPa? 2617.9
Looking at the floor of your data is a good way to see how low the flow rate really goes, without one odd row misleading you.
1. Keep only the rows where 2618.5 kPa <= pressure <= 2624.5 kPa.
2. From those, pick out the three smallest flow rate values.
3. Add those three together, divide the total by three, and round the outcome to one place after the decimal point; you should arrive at 53.8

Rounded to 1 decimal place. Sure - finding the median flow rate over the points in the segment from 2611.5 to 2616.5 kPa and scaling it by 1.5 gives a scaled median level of 71.4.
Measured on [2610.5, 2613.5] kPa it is 66.6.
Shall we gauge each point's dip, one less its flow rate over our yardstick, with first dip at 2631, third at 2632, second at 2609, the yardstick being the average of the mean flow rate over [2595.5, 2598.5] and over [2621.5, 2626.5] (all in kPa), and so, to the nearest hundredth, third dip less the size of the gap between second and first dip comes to -0.46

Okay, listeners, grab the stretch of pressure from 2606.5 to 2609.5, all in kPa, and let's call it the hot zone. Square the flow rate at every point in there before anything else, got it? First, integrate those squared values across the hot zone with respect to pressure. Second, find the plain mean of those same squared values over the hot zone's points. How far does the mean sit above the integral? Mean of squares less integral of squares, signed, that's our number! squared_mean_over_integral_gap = -3808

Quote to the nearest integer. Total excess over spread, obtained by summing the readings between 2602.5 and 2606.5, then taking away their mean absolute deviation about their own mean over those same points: 183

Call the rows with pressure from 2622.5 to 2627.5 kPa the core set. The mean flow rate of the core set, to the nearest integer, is 58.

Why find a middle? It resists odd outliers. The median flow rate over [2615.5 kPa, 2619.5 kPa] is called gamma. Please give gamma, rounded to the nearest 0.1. 50.9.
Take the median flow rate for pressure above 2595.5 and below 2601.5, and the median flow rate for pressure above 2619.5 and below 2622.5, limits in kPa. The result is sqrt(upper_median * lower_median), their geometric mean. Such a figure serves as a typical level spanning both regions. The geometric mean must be 52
